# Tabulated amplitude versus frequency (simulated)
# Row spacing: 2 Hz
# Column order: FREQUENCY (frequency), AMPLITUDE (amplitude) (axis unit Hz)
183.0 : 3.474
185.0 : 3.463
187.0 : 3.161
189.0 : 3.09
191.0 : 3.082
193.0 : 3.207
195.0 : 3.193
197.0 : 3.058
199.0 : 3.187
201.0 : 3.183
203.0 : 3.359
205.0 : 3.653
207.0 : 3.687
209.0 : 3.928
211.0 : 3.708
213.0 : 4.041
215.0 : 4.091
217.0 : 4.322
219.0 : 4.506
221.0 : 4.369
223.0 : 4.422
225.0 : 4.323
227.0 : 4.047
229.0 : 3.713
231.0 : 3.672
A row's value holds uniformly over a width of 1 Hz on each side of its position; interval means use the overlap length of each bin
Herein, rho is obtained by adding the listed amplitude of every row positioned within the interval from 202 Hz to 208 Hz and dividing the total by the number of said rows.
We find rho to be 3.6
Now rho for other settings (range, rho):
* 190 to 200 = 3.1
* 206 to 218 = 4.0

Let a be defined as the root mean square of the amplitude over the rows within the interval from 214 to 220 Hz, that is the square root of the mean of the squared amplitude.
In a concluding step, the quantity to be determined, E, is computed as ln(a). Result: 1.46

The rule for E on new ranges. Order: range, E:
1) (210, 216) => 1.37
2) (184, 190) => 1.18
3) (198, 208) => 1.23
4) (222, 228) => 1.45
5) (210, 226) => 1.44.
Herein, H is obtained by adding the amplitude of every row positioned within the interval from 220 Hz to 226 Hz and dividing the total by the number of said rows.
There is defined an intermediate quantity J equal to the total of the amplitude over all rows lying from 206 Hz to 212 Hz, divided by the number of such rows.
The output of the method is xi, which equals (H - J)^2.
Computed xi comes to 0.4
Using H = 4.4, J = 3.8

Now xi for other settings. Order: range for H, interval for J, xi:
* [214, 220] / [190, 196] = 1.3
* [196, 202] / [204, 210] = 0.4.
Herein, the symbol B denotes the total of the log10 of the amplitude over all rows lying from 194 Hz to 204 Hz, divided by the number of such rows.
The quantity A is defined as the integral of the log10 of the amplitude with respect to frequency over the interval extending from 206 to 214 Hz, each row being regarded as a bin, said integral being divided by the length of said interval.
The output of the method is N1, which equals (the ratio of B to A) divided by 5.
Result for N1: 0.173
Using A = 0.58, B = 0.504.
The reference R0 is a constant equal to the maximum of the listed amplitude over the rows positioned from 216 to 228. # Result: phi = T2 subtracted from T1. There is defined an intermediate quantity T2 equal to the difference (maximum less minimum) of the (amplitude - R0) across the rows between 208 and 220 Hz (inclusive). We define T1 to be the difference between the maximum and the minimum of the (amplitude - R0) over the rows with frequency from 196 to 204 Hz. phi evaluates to -0.5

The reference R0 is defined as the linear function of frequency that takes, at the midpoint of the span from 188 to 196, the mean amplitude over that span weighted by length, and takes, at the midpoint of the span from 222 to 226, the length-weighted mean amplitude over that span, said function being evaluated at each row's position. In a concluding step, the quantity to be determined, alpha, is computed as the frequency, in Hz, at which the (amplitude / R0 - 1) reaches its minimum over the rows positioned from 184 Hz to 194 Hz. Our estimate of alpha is 191.0 Hz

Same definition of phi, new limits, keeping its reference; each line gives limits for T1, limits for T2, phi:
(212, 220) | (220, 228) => 0.1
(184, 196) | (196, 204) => 0.1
